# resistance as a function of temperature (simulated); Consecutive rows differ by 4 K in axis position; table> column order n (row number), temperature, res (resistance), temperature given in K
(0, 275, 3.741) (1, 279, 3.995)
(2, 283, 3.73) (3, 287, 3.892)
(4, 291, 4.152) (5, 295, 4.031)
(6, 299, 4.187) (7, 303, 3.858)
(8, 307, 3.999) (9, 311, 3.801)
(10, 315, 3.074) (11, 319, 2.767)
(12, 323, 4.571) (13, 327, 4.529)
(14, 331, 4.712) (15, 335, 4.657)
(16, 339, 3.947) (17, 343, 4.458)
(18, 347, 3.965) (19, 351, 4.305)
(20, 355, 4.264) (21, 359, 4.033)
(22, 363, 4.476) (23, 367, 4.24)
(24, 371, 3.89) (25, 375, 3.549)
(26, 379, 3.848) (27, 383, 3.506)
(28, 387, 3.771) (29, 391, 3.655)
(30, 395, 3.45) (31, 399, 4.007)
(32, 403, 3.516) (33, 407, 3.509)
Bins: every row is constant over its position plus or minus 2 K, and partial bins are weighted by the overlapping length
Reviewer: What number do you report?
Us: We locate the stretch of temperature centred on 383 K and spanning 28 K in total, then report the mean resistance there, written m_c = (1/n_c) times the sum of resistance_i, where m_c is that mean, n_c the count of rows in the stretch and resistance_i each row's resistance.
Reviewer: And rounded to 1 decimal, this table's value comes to 3.7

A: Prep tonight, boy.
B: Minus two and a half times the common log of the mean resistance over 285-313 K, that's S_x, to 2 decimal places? -1.50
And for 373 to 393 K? -1.41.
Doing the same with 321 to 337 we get -1.66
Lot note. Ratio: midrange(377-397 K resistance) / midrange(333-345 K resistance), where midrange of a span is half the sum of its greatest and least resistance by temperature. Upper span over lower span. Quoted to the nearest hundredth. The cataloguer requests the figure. 0.85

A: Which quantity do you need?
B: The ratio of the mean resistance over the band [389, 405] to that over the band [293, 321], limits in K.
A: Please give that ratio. 1.00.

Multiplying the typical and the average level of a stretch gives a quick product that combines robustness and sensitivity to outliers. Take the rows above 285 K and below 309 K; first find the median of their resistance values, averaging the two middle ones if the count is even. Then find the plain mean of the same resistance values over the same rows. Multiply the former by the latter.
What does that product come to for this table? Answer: 16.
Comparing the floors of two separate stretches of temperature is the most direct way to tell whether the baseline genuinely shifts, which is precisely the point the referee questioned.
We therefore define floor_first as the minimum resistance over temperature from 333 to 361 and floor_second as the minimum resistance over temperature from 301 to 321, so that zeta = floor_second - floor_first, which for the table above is -1.2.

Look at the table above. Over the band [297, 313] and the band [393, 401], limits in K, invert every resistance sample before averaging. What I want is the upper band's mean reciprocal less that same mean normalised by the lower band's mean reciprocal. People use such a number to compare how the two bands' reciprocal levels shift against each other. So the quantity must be -0.80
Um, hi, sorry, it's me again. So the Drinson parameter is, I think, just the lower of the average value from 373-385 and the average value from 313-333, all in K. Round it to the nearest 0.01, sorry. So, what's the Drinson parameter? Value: 3.63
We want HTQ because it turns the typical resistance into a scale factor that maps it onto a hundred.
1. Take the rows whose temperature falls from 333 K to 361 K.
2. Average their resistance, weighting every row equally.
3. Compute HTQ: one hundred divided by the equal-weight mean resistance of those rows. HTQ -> 23.6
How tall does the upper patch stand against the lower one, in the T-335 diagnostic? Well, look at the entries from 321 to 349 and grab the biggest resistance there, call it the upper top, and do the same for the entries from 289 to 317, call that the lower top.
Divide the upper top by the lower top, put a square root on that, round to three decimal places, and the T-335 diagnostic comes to 1.061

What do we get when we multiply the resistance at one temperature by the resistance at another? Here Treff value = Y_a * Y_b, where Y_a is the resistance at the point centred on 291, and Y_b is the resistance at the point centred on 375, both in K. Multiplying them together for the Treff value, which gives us 14.7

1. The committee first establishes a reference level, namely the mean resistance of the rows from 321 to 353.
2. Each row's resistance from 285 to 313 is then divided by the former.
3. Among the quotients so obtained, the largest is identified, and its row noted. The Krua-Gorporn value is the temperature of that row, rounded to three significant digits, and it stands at 299 K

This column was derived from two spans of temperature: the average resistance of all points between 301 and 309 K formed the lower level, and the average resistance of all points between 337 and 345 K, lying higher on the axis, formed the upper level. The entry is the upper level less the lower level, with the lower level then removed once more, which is -3.7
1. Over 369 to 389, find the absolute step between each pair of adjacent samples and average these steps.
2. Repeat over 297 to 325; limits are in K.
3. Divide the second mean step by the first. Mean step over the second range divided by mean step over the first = 1.9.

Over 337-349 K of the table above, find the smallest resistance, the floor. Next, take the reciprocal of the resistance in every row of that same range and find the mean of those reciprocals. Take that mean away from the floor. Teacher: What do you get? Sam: 3.70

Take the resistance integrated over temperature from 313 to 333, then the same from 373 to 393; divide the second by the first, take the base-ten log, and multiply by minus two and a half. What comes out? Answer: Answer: 0.08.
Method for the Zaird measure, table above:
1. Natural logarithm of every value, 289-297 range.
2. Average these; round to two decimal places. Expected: 1.41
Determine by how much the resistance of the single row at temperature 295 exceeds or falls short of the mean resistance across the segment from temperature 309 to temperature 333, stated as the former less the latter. 0.12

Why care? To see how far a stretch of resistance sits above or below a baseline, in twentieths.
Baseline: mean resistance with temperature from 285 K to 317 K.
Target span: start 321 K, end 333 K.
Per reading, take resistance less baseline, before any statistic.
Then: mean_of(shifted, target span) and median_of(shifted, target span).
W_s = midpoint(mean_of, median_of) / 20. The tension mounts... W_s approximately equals 0.036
